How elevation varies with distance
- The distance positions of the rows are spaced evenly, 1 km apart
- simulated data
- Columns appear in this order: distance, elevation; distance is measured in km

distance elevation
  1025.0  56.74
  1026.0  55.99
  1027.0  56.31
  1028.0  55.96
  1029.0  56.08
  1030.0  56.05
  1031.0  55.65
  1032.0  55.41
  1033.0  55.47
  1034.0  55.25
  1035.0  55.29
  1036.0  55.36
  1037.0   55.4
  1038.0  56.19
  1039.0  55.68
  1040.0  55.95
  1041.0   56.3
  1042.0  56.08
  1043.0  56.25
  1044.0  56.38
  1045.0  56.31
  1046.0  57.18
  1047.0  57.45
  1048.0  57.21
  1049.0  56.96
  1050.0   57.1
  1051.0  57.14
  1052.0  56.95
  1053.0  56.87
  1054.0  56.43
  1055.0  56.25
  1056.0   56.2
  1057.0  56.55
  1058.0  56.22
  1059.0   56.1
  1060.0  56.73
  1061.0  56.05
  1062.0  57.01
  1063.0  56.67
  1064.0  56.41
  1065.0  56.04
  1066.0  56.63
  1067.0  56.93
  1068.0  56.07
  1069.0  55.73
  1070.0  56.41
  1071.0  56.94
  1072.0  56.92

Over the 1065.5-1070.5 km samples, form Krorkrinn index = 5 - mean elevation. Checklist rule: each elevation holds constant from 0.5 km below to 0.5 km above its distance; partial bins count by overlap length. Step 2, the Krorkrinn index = -51.4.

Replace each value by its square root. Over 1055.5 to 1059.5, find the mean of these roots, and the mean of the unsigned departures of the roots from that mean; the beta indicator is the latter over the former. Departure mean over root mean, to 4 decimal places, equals 0.0013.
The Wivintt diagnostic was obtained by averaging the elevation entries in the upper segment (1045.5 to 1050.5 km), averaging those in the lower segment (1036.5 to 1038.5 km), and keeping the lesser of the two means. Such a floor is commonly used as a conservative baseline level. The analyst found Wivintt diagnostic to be 55.8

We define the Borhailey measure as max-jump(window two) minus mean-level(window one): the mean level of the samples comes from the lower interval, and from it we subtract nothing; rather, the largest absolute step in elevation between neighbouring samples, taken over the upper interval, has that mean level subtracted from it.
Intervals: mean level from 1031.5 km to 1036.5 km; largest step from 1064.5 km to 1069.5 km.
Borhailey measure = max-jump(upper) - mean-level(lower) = -54.5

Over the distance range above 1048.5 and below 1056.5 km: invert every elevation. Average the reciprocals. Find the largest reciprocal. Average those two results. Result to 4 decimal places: 0.0177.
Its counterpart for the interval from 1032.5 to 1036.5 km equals 0.0181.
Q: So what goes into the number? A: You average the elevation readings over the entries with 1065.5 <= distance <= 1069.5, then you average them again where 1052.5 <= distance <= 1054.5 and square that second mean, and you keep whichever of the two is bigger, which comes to 3209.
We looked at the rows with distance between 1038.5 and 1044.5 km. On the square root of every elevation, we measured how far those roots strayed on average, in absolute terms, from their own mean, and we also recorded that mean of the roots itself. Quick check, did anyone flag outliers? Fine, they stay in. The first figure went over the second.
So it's 0.0018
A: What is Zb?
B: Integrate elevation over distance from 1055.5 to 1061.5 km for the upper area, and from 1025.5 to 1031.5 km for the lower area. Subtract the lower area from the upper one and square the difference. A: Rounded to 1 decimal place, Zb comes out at 3.3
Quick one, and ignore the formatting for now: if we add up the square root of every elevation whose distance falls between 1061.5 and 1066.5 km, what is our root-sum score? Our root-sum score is 37.6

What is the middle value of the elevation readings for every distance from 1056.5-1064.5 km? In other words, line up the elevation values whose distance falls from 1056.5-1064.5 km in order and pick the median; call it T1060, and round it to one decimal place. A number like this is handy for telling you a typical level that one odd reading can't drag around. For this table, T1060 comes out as 56.5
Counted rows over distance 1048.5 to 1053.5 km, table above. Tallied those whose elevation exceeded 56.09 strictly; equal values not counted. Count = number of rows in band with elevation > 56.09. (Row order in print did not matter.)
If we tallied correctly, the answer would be 5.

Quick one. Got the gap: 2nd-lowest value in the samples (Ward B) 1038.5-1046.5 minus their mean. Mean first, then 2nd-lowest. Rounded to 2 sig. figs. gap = -0.32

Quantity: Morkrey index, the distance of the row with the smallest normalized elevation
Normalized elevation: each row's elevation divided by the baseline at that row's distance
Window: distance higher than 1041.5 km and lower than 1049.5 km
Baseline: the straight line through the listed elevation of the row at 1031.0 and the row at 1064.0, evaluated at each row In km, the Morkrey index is 1042.0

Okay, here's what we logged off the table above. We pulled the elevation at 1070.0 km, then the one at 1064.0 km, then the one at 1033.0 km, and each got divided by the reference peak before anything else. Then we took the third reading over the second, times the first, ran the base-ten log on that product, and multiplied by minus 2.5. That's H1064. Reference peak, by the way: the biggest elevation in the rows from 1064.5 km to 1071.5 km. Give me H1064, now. 0.028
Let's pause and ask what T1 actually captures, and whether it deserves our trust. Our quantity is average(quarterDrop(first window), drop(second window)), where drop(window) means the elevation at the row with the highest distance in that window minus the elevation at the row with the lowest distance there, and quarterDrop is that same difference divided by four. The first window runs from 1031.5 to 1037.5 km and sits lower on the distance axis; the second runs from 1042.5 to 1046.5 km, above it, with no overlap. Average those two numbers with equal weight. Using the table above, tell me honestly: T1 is 0.5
